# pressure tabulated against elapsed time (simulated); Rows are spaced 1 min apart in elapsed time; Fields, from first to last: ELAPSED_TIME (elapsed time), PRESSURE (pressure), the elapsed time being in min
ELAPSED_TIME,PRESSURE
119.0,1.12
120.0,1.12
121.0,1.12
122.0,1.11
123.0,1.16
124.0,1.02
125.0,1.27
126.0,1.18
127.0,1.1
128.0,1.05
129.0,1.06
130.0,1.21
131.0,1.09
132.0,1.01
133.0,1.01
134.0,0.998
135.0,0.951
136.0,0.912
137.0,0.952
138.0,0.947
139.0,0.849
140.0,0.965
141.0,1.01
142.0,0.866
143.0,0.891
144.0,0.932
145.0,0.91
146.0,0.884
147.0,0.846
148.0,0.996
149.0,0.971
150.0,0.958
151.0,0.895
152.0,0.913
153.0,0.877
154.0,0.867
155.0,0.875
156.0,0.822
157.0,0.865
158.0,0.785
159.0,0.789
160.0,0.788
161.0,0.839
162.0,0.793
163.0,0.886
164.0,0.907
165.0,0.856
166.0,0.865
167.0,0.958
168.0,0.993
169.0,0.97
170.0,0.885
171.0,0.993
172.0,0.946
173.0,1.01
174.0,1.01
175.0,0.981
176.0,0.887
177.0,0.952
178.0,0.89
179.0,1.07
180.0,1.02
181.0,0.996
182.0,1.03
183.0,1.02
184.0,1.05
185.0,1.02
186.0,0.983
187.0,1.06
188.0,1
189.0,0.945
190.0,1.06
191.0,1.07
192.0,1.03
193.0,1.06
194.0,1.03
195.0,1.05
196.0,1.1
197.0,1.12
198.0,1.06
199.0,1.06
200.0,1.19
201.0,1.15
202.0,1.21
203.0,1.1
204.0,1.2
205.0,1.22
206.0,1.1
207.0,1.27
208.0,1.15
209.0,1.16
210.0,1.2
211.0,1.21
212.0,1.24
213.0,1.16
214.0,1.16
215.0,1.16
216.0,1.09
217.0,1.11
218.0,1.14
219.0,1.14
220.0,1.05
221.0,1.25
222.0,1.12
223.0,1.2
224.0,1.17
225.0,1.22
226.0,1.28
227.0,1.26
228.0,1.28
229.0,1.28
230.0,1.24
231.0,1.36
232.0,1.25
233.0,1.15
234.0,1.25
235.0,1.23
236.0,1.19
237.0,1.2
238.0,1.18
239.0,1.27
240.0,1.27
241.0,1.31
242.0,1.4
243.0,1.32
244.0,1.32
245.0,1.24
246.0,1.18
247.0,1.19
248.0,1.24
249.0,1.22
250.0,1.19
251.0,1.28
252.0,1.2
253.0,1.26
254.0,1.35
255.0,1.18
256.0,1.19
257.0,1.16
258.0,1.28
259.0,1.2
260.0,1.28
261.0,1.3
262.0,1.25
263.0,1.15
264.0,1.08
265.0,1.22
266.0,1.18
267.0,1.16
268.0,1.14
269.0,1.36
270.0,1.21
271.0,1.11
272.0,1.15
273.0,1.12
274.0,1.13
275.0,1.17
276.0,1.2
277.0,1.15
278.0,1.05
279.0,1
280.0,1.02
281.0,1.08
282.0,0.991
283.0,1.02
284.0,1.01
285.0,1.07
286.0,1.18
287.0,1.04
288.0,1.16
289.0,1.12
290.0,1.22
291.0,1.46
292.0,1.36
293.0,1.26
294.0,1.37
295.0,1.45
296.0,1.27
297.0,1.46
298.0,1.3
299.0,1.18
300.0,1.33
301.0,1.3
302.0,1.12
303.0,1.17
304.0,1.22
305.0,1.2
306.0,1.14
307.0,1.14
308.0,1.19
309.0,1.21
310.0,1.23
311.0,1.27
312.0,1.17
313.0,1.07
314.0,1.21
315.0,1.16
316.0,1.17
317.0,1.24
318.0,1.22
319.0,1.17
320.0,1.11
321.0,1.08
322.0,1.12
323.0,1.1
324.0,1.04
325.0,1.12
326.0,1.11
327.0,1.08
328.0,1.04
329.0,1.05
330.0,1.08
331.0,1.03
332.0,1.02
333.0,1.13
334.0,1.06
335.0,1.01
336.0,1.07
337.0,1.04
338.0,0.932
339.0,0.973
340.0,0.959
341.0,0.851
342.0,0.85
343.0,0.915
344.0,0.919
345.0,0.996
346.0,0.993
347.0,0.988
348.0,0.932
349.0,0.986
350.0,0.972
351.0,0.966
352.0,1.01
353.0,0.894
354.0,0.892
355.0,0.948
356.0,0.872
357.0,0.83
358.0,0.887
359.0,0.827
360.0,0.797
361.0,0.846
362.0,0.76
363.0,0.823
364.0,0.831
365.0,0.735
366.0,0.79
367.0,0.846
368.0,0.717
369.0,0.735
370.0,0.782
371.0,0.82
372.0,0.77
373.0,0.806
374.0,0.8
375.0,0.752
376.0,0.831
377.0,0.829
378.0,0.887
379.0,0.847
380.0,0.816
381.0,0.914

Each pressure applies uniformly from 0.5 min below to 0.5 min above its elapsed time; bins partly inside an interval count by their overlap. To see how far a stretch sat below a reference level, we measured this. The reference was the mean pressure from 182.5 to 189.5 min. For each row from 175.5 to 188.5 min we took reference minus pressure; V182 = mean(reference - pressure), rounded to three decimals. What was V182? 0.013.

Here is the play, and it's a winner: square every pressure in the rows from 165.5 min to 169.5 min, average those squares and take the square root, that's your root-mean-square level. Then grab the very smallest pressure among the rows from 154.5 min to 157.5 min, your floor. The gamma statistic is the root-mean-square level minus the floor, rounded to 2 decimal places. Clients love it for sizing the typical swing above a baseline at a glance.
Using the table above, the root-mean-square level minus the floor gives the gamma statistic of 0.13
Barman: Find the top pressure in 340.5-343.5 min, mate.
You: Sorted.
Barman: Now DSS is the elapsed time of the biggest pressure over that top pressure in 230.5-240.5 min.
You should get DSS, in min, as 231.0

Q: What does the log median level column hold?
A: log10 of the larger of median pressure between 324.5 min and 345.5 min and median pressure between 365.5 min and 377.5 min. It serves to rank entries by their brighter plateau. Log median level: 0.013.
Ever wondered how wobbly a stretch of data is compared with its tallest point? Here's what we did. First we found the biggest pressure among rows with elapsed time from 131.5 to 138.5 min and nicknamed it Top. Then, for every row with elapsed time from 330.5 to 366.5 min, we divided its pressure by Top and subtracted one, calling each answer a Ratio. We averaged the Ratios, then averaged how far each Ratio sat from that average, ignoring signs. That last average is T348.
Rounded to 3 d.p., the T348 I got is 0.078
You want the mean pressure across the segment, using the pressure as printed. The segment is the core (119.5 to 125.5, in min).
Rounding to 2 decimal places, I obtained 1.13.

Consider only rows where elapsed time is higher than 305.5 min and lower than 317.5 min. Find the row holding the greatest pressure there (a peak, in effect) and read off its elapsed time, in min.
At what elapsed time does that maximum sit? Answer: 311.0 min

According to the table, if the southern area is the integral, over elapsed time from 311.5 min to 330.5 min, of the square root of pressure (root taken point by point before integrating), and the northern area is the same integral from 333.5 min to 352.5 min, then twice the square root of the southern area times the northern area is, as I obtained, 38.8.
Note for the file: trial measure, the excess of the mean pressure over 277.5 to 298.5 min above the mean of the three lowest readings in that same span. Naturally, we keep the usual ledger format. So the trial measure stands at 0.18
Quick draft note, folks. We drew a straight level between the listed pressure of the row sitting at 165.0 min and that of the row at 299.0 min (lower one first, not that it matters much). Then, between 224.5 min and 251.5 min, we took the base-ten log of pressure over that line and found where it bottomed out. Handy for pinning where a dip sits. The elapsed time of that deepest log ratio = 250.0 min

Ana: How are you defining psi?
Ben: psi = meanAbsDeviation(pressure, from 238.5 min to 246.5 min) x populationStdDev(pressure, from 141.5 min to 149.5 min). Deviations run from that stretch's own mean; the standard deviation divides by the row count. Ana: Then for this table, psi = 0.0024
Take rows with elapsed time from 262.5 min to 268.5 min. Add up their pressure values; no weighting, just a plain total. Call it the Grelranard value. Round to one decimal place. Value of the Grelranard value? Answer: 6.9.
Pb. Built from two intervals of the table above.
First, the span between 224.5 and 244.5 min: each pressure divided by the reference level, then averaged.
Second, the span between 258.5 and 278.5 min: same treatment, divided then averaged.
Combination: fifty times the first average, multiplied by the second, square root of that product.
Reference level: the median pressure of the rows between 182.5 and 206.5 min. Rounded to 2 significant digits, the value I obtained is 8.1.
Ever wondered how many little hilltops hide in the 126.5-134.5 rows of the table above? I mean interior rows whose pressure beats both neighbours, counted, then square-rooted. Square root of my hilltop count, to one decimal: 1.0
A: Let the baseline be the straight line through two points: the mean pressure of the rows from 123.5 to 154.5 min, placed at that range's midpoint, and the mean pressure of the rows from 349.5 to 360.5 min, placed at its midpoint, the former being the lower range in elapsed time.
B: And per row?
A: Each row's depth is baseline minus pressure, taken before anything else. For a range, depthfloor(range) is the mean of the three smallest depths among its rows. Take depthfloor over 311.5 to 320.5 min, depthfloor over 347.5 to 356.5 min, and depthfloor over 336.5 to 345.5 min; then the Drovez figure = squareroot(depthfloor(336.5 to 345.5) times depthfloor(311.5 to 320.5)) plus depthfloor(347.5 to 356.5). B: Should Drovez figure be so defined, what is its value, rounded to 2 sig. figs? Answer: 0.086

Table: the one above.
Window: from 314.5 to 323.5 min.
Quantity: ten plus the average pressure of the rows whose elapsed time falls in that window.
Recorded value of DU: 11.2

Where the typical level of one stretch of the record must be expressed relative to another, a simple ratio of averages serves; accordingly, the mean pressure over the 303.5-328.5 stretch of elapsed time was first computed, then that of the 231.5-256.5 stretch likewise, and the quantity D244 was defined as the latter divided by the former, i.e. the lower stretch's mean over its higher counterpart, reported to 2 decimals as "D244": 1.08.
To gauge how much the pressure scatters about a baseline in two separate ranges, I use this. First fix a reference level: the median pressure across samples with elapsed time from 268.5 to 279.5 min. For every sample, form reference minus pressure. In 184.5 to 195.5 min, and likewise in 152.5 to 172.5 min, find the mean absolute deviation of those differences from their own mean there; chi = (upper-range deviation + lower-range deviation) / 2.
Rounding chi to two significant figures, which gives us 0.041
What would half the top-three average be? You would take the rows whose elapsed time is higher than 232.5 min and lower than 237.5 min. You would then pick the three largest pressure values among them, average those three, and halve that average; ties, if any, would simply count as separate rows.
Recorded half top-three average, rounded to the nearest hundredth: 0.61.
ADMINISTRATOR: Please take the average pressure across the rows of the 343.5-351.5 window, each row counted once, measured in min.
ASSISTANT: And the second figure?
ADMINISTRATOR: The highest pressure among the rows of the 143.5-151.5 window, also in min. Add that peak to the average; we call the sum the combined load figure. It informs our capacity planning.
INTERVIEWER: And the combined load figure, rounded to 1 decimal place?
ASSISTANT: 2.0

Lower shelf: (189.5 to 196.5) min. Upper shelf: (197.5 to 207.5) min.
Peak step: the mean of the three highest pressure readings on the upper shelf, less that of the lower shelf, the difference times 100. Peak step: 16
